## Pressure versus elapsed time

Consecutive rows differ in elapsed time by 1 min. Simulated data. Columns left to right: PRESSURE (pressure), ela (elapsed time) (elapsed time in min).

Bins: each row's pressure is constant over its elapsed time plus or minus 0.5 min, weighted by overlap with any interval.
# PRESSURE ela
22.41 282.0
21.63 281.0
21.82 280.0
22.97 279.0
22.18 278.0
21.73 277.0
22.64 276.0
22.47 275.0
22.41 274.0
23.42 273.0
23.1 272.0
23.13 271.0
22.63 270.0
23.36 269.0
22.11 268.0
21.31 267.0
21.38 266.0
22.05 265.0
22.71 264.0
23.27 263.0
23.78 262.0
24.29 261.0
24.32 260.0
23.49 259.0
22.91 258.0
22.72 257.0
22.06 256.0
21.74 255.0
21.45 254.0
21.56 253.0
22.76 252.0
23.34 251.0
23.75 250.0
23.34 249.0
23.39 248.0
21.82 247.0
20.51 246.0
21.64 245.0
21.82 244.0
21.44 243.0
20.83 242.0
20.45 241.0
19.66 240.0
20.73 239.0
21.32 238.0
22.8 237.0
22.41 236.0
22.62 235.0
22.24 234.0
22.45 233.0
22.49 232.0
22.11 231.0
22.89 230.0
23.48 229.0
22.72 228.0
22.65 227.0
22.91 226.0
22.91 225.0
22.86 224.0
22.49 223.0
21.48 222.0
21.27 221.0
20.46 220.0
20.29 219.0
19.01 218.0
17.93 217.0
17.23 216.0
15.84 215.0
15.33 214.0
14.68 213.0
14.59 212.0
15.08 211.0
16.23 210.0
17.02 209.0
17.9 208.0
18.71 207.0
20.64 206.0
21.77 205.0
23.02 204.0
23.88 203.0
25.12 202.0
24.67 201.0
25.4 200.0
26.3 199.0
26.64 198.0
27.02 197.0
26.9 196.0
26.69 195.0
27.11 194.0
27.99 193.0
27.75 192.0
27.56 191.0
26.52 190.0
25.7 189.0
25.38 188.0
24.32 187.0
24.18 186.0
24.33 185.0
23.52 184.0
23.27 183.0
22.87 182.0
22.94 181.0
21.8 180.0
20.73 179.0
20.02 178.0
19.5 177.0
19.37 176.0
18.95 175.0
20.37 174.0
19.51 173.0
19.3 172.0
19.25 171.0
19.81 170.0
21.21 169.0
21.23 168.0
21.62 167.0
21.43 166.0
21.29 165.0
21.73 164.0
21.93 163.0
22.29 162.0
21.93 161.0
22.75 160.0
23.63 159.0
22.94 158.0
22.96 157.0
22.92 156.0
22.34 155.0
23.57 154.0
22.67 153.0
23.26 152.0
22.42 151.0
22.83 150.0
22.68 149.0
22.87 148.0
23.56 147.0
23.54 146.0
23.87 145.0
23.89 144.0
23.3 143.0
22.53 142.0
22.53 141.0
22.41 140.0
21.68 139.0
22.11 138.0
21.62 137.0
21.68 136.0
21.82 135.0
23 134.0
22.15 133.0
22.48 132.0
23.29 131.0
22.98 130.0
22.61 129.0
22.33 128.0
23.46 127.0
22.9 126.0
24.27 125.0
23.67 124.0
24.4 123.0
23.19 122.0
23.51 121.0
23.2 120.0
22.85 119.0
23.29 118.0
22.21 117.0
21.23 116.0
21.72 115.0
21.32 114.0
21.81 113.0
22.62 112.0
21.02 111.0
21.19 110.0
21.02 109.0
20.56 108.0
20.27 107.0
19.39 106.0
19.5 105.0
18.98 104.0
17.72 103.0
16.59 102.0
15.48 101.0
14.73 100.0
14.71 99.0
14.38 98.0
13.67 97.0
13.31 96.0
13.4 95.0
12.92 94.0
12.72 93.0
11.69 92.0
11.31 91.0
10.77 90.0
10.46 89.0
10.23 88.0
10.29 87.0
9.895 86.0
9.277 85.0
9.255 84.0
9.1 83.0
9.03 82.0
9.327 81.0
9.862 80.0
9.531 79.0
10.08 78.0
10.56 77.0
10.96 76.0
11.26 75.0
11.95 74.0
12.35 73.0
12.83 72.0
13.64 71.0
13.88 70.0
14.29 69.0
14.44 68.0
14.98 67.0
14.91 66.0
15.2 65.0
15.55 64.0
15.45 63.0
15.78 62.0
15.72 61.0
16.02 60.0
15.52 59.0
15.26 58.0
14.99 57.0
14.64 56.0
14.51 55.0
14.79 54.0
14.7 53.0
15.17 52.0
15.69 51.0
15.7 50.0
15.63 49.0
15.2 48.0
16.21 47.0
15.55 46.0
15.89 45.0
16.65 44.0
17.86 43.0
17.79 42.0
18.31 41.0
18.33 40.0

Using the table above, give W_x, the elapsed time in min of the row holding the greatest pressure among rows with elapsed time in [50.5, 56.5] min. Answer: 51.0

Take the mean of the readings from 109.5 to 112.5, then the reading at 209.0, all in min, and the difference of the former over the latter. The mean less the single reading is 5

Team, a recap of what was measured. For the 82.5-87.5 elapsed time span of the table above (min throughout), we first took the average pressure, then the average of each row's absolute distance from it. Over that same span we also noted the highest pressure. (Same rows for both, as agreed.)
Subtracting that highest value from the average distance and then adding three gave -7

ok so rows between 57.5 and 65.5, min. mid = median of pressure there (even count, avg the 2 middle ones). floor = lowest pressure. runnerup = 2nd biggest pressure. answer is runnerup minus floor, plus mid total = 16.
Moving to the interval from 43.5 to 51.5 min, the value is 17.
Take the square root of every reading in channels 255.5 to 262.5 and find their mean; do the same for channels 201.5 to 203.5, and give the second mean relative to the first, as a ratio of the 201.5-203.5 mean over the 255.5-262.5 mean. 1.02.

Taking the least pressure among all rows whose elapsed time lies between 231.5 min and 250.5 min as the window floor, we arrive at 19.66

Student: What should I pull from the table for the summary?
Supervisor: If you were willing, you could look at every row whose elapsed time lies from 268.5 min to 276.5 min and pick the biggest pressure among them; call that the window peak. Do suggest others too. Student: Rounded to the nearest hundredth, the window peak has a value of 23.42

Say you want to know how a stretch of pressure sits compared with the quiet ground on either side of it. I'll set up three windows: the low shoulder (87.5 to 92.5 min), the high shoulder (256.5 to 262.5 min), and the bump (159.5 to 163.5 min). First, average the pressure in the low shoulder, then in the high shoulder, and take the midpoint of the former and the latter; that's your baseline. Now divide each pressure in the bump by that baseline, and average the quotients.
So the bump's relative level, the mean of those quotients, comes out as 1.29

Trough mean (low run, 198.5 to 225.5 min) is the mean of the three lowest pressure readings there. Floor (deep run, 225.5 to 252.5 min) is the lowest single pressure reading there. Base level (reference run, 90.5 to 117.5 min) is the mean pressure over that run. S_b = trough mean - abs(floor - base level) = 13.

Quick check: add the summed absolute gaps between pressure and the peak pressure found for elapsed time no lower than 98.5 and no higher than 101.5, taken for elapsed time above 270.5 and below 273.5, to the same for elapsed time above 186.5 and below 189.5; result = 52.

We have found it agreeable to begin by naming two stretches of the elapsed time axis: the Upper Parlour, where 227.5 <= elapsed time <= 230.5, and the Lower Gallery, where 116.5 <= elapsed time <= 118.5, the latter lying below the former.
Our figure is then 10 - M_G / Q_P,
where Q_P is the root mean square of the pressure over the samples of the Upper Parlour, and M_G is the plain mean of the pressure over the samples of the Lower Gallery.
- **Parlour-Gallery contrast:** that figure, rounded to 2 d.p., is 9.01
